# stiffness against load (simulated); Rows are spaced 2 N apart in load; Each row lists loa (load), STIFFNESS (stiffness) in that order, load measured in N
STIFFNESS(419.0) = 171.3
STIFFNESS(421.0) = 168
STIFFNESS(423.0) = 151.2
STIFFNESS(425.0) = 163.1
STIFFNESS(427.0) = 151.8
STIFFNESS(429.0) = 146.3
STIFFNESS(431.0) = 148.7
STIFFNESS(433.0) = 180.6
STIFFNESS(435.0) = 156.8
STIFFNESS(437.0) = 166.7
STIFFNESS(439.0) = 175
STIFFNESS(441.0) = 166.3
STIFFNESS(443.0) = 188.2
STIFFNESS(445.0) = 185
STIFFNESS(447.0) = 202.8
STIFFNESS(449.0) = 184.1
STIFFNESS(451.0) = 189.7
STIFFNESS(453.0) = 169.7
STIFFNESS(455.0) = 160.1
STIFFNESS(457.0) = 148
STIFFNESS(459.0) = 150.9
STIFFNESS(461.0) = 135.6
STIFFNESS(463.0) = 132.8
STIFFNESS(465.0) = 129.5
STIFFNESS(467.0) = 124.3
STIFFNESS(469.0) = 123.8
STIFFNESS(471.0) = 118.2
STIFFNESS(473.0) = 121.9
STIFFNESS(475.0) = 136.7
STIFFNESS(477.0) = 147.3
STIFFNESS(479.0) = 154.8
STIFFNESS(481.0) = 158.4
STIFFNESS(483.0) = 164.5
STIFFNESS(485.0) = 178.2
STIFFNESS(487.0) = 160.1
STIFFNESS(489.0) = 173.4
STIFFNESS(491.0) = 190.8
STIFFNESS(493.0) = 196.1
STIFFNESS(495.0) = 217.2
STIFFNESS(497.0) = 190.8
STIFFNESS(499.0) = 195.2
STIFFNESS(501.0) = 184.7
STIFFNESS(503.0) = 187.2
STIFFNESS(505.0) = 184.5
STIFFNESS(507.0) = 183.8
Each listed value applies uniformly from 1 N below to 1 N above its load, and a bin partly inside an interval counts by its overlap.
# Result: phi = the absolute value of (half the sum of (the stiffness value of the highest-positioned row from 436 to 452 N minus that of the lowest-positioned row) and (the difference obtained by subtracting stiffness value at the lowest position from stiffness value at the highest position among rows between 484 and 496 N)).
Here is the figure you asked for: 31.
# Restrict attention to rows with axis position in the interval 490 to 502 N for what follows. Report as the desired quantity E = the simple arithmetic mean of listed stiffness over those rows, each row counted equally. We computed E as 196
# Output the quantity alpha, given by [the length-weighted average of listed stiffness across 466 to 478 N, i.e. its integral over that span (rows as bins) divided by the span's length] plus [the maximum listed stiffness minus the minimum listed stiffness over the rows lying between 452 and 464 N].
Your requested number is 166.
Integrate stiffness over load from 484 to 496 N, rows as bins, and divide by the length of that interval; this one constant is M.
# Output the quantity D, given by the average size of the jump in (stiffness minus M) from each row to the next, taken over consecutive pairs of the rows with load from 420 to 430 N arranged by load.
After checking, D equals 11.4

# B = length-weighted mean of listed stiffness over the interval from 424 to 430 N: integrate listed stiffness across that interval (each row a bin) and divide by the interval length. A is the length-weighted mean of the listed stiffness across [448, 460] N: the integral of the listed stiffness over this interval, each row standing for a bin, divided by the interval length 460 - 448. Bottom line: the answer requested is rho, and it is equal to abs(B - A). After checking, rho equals 13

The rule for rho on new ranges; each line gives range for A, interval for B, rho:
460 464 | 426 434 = 23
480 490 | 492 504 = 28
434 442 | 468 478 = 37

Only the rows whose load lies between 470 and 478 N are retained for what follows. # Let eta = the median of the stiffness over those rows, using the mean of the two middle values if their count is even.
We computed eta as 129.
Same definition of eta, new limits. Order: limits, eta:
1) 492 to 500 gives 196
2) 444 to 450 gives 185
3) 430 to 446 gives 171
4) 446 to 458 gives 177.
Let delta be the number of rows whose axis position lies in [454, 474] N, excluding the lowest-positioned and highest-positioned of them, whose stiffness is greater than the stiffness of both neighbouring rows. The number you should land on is 1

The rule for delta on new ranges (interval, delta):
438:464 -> 4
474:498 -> 2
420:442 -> 3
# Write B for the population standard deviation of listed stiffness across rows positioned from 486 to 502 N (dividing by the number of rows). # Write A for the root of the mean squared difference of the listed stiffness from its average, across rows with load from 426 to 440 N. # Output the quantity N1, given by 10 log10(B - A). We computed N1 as 5.2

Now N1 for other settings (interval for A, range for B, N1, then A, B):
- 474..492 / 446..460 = 5.7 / 15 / 19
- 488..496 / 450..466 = 5.6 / 16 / 19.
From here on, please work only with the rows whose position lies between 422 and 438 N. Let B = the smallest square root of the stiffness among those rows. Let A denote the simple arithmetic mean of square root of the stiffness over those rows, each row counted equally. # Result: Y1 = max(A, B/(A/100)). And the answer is 96.2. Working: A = 12.6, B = 12.1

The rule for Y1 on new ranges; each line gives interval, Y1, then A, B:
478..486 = 97.2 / 12.8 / 12.4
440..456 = 94.2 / 13.4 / 12.7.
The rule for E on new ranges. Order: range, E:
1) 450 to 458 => 167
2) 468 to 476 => 125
